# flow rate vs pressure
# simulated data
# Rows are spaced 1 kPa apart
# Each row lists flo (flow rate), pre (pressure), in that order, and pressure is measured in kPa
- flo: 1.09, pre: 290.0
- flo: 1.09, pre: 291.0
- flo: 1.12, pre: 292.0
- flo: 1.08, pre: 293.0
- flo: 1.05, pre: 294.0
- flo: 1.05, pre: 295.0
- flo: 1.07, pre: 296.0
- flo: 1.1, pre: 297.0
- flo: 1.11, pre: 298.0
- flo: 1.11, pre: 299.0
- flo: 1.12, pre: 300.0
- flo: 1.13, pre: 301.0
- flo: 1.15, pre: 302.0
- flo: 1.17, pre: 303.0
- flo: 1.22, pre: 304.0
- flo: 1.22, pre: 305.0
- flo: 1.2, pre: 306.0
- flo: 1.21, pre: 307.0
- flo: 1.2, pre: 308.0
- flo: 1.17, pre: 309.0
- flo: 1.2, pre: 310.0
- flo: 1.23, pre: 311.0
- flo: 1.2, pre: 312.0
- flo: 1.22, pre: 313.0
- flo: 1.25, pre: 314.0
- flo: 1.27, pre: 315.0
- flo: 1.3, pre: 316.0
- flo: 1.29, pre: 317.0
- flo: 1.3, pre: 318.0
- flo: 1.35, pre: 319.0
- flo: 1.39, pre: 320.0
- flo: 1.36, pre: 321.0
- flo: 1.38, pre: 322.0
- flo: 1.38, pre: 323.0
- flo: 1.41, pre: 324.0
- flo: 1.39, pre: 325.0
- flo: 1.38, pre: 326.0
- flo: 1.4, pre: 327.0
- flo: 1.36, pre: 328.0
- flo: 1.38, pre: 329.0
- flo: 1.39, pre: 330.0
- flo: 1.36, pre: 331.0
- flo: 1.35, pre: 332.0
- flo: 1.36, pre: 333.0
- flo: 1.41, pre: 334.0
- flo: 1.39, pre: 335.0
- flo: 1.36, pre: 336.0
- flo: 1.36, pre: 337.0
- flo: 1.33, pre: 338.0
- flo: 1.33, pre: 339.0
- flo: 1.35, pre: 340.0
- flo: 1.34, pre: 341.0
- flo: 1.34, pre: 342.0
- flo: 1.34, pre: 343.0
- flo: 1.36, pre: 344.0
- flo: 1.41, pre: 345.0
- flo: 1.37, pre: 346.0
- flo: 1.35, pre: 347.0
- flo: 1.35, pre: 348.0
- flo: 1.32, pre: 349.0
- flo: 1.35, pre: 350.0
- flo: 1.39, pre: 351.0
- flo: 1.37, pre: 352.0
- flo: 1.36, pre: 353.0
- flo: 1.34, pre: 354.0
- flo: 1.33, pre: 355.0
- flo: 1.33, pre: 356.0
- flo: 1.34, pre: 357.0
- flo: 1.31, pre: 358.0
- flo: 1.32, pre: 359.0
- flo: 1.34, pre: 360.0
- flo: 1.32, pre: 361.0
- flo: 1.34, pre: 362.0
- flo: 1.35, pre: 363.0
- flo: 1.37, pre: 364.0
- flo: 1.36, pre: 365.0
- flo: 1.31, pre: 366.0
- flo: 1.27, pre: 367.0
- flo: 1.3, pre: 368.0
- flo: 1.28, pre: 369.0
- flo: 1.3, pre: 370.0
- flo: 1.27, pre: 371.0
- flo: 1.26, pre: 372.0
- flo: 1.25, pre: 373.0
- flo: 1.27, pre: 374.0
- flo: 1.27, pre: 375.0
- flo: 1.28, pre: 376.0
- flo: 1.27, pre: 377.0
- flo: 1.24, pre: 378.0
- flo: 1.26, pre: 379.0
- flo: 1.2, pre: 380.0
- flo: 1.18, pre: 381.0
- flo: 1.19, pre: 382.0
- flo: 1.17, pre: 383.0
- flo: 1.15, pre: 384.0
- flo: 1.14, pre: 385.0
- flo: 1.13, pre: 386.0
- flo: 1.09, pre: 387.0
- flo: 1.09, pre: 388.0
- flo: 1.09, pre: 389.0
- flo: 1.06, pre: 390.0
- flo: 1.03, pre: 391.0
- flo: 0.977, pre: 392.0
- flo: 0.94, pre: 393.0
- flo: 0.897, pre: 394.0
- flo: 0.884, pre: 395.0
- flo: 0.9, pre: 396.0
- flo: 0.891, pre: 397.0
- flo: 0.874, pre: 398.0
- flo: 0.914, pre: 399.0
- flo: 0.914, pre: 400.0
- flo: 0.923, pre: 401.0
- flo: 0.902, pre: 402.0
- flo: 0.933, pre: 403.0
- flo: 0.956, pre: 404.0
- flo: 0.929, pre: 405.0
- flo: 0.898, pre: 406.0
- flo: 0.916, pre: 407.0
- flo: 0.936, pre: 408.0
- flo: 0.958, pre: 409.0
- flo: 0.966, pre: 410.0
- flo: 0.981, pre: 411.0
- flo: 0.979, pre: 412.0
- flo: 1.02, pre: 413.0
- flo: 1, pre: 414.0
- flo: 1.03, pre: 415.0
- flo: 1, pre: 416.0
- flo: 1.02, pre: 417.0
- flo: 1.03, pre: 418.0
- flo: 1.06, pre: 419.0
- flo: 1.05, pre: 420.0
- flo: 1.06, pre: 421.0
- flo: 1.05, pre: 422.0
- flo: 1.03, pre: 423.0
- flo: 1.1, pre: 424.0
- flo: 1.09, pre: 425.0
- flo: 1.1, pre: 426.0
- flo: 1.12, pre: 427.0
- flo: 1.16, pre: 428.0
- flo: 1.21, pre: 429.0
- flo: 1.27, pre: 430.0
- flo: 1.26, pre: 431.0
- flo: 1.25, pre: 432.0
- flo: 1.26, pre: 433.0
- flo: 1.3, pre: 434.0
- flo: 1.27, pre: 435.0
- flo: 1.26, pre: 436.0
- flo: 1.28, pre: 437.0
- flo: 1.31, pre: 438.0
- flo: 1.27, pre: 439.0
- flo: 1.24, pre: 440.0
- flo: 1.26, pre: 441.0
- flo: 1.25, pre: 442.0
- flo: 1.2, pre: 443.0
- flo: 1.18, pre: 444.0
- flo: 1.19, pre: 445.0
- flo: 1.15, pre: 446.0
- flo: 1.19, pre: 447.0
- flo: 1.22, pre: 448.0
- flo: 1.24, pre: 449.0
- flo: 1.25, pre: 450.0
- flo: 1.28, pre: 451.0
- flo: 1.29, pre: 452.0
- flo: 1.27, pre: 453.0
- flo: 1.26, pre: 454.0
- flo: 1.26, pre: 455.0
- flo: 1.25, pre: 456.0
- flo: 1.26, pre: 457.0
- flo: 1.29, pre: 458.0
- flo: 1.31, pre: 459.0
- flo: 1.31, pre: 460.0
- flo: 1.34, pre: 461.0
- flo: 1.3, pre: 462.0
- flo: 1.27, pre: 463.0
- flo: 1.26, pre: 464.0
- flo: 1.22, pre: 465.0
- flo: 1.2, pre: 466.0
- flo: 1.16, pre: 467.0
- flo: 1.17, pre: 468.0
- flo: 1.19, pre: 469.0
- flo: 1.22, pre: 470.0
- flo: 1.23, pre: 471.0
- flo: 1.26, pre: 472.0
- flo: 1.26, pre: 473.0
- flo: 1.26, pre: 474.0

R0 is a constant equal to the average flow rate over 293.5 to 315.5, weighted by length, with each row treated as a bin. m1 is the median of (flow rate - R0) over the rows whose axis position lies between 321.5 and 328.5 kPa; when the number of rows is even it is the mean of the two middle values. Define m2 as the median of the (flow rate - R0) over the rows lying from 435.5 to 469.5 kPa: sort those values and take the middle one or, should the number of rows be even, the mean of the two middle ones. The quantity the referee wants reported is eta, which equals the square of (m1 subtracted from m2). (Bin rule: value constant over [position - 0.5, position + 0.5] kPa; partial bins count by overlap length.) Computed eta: 0.01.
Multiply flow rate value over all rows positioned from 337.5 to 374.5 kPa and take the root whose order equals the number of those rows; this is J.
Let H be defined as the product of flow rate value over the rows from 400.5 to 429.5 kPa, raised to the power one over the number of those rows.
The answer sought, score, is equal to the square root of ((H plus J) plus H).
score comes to 1.83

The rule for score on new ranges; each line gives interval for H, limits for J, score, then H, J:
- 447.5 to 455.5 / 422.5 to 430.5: 1.91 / 1.3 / 1.13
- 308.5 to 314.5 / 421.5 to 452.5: 1.91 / 1.2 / 1.21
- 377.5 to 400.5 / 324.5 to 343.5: 1.86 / 1.0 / 1.36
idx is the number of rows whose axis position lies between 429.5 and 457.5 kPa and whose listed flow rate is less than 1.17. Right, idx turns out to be 1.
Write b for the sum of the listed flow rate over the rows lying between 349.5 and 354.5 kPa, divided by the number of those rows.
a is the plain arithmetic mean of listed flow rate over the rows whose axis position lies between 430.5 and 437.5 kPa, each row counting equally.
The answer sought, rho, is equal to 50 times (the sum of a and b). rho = 132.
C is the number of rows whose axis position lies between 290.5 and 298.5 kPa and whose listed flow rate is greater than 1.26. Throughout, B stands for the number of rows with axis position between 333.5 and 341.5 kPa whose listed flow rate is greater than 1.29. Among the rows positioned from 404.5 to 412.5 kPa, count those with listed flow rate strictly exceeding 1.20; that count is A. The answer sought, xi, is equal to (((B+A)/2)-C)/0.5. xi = 8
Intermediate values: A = 0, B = 8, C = 0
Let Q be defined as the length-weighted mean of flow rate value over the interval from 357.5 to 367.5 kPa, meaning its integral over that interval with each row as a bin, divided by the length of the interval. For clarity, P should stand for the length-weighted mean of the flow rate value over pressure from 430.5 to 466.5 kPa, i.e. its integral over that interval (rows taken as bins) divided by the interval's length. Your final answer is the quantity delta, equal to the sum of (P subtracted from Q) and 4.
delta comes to 4.07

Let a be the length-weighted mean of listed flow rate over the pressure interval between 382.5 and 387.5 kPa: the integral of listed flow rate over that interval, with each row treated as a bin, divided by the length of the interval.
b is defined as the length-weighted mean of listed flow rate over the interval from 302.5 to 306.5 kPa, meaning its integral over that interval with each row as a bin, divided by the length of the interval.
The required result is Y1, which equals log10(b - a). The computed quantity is -1.18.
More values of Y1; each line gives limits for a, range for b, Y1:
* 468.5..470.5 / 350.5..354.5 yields -0.80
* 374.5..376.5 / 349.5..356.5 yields -1.11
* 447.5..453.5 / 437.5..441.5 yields -1.93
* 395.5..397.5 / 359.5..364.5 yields -0.35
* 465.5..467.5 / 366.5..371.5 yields -0.98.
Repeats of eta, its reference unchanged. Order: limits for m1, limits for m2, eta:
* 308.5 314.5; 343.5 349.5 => 0.02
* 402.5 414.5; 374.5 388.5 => 0.05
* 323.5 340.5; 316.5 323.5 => 0.00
